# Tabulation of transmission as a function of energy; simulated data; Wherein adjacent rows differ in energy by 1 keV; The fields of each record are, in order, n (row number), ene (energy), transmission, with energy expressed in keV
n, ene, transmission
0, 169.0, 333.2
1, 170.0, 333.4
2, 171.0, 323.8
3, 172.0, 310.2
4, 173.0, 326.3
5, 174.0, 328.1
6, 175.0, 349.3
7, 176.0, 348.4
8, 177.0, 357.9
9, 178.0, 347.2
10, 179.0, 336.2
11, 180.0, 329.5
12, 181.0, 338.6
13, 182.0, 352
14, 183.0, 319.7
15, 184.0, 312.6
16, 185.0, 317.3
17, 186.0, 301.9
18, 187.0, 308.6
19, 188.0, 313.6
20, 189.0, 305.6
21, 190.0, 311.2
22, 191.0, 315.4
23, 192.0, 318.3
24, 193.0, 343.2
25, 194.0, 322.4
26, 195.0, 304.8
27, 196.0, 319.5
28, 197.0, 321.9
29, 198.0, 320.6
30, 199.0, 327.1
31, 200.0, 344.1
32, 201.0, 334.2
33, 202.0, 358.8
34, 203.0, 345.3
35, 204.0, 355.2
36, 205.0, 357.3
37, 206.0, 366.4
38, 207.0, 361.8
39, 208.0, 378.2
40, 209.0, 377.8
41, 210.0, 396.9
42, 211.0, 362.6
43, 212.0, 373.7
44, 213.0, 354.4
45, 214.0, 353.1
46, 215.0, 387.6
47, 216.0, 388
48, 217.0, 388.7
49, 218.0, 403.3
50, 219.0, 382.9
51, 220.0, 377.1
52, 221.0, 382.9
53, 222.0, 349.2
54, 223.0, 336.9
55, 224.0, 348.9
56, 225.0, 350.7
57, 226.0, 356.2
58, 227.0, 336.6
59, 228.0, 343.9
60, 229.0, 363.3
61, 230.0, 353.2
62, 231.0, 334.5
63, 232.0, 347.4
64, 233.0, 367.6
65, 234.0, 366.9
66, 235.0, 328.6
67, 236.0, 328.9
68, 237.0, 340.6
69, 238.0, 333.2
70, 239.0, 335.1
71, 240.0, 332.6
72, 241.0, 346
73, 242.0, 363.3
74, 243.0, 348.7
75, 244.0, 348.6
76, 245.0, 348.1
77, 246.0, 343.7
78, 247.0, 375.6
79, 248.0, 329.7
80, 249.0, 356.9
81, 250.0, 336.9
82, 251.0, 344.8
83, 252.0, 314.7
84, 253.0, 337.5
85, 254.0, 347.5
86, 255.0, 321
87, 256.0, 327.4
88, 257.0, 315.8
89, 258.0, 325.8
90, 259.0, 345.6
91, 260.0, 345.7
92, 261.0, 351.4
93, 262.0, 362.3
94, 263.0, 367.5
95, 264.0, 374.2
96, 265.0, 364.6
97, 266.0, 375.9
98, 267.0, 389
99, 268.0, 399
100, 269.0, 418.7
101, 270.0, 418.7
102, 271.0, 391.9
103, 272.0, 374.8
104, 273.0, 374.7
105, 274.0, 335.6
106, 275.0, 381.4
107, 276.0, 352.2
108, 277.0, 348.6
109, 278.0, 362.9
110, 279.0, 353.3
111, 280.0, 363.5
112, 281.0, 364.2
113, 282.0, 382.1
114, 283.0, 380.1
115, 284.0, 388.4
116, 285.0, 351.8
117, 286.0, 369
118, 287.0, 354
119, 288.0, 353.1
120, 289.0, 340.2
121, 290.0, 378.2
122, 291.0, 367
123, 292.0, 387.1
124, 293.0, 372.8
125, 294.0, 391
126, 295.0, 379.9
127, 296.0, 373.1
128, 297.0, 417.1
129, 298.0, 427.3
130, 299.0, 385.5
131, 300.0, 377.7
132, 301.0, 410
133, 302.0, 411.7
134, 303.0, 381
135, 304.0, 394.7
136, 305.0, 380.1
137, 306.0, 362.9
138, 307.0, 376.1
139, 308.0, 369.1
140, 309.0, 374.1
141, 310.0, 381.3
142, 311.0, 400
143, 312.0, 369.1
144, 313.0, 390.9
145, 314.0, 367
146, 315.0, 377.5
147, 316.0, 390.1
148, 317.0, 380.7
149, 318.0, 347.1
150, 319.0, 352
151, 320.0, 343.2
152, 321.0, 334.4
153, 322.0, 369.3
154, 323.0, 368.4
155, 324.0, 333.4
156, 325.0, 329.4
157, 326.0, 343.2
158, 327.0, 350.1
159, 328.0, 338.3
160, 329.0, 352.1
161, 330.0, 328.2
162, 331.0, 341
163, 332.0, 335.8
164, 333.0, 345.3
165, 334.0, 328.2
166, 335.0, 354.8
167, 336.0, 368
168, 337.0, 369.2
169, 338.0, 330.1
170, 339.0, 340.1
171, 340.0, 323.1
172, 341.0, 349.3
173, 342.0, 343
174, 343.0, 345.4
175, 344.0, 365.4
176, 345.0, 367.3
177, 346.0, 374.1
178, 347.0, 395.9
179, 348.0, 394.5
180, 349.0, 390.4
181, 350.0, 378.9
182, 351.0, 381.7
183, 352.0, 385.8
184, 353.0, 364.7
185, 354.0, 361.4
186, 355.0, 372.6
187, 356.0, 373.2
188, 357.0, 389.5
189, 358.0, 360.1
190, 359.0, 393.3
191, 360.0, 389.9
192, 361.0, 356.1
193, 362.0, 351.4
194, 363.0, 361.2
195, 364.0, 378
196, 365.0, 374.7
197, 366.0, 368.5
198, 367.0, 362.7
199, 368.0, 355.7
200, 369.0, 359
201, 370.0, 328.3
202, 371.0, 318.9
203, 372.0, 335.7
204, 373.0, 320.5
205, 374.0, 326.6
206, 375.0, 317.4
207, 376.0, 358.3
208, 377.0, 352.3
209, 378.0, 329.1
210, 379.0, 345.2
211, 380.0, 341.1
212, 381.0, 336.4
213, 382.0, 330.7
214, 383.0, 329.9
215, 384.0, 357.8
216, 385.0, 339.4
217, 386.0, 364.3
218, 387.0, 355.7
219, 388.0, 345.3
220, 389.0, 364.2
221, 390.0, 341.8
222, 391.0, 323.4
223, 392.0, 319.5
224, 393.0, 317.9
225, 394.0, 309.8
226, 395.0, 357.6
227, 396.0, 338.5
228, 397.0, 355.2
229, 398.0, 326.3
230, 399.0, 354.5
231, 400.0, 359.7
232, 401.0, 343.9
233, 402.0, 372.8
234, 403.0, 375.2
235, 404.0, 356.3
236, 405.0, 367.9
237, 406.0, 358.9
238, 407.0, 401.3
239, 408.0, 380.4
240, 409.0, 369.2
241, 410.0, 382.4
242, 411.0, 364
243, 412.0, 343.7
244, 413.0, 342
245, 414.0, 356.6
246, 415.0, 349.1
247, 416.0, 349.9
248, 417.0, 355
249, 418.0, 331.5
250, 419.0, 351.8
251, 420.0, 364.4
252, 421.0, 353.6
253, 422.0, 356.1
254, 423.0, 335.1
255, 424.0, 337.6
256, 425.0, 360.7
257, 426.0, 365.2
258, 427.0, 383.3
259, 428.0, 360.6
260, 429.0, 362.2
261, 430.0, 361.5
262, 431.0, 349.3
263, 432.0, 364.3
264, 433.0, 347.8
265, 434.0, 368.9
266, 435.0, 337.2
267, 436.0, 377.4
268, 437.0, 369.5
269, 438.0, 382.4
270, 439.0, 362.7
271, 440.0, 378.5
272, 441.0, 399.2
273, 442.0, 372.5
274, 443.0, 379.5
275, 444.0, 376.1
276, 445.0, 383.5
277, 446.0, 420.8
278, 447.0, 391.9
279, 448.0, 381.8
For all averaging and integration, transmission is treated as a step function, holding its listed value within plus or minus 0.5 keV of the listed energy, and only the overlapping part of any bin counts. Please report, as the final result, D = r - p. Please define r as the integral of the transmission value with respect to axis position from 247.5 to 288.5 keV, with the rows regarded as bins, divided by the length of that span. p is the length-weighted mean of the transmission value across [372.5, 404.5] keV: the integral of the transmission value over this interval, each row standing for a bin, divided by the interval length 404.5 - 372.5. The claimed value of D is 17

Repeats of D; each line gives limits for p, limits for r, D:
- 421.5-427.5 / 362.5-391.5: -11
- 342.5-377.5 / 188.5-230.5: -11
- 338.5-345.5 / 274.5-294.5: 19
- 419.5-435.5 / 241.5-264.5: -12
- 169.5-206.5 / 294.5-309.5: 58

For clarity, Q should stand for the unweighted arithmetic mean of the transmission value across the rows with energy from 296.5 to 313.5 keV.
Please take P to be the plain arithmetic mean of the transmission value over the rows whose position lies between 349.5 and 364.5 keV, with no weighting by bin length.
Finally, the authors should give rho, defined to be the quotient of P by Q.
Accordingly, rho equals 0.96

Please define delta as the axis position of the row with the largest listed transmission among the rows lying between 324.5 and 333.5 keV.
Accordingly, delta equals 329.0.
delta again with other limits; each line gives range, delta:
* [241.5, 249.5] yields 247.0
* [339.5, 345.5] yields 345.0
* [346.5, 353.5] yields 347.0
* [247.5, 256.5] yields 249.0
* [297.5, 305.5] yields 298.0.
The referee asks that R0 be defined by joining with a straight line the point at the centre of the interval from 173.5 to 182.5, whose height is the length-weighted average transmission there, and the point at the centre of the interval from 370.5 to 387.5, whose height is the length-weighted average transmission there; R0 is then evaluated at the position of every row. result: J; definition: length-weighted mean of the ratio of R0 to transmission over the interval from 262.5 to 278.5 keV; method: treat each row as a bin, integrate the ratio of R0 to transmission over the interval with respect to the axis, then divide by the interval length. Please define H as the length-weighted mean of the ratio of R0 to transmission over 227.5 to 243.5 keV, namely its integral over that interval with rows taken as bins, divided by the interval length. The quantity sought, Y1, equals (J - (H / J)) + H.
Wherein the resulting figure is 0.81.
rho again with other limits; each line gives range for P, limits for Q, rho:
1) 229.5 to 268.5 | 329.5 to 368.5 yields 0.96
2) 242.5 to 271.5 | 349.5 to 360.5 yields 0.94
